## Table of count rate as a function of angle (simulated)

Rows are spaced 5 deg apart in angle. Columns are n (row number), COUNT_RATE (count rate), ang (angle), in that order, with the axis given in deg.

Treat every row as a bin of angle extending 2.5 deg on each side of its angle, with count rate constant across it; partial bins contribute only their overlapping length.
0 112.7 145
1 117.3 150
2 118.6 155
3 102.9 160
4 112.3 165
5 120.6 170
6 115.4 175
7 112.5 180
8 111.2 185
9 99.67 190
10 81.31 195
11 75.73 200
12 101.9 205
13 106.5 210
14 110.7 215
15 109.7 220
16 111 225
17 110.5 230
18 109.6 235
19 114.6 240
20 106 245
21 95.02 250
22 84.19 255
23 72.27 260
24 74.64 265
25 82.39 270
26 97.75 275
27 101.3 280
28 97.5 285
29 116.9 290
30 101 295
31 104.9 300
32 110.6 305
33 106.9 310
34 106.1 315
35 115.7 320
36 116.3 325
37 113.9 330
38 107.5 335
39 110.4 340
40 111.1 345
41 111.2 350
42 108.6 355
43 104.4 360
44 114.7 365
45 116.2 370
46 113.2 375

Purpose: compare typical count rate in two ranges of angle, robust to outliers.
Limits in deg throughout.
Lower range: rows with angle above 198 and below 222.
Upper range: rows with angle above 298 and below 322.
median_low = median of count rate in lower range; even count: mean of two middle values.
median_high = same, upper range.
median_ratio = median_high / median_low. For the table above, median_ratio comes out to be 1.00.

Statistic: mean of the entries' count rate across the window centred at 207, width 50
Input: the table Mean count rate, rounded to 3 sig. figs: 102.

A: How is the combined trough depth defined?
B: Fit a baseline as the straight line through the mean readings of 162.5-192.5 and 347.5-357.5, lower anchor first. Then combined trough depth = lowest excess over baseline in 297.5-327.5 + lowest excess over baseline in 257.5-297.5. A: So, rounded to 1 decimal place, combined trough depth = -44.3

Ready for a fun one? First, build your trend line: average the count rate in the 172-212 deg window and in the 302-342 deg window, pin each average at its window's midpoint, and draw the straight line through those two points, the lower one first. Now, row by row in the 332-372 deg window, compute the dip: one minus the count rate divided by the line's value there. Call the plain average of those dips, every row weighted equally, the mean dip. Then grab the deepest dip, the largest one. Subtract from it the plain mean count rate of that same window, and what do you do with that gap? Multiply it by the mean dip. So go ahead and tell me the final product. -2.7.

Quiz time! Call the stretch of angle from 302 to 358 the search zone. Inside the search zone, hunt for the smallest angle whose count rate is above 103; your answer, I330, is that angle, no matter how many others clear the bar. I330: 305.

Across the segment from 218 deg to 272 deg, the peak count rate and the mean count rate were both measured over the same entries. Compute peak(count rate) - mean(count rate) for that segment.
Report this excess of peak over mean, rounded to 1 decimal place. 17.3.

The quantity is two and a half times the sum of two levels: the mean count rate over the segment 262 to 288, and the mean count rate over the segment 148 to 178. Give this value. 513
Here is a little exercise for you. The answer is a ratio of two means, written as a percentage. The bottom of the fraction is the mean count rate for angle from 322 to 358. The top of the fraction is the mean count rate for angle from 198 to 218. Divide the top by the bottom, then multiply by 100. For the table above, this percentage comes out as 89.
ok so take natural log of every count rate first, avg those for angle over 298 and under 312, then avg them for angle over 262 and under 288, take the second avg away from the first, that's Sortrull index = 0.18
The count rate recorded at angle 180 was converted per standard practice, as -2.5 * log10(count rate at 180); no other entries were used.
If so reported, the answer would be -5.13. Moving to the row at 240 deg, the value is -5.15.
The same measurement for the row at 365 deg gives -5.15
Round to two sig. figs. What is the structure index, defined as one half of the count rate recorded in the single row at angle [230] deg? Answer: 55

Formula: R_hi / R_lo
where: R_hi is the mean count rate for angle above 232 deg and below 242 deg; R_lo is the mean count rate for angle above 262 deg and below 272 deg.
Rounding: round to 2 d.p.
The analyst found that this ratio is 1.43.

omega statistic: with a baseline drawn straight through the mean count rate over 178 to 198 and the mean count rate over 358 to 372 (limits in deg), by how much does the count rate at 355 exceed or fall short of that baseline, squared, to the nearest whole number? 7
